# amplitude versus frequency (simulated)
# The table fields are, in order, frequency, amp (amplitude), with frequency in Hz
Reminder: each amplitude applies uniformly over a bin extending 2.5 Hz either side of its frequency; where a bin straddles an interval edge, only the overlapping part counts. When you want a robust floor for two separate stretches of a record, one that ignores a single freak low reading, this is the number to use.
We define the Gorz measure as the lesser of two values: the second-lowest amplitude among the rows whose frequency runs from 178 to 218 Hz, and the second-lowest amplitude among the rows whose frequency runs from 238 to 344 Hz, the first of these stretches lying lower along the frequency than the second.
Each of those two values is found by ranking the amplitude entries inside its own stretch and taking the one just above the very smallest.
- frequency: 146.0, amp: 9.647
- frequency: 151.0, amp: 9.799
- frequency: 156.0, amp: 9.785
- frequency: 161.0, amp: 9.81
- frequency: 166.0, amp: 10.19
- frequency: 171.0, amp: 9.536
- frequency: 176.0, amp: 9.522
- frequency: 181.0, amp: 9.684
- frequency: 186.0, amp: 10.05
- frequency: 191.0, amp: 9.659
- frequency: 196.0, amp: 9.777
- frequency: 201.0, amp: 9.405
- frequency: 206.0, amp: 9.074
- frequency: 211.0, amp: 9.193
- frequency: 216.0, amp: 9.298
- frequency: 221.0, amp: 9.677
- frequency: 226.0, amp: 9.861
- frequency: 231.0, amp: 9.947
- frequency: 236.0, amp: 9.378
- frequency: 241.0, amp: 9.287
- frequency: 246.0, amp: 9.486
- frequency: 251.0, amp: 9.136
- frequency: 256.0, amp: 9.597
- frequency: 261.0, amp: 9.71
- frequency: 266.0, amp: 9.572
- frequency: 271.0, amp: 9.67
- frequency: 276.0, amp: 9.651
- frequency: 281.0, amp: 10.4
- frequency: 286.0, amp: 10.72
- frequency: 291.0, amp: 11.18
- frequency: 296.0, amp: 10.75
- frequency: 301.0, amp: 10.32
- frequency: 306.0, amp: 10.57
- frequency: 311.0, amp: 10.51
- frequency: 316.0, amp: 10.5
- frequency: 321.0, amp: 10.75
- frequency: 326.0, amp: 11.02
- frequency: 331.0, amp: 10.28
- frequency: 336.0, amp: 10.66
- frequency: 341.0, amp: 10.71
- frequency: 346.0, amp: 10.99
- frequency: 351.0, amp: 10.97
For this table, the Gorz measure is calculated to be 9.193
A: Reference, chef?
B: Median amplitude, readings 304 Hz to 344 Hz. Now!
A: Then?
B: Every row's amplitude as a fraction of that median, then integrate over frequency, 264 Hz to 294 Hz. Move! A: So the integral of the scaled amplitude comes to 29 Hz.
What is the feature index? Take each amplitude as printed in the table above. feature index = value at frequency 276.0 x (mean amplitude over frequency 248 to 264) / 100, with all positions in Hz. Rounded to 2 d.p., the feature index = 0.92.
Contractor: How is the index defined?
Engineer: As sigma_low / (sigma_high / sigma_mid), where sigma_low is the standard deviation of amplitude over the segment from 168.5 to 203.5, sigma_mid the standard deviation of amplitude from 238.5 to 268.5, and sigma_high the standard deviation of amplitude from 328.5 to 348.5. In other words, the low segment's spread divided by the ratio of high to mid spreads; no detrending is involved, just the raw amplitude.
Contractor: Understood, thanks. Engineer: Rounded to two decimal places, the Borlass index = 0.15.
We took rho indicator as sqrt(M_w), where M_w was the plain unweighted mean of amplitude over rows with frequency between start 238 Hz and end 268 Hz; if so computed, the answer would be 3.076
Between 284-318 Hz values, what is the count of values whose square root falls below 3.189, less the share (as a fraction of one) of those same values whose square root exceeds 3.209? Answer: -1.0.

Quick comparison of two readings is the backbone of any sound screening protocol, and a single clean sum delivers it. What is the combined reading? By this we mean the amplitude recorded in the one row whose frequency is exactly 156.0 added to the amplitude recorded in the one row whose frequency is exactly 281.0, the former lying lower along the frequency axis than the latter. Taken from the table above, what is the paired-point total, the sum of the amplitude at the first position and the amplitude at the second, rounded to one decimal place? 20.2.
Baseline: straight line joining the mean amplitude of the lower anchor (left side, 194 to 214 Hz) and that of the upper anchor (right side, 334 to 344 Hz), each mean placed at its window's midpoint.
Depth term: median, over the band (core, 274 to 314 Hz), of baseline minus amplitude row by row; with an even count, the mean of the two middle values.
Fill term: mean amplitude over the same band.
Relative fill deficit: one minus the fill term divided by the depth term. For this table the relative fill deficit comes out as 45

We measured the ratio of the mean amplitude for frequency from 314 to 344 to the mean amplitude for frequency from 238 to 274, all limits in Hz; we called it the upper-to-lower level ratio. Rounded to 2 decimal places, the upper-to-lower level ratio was 1.12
